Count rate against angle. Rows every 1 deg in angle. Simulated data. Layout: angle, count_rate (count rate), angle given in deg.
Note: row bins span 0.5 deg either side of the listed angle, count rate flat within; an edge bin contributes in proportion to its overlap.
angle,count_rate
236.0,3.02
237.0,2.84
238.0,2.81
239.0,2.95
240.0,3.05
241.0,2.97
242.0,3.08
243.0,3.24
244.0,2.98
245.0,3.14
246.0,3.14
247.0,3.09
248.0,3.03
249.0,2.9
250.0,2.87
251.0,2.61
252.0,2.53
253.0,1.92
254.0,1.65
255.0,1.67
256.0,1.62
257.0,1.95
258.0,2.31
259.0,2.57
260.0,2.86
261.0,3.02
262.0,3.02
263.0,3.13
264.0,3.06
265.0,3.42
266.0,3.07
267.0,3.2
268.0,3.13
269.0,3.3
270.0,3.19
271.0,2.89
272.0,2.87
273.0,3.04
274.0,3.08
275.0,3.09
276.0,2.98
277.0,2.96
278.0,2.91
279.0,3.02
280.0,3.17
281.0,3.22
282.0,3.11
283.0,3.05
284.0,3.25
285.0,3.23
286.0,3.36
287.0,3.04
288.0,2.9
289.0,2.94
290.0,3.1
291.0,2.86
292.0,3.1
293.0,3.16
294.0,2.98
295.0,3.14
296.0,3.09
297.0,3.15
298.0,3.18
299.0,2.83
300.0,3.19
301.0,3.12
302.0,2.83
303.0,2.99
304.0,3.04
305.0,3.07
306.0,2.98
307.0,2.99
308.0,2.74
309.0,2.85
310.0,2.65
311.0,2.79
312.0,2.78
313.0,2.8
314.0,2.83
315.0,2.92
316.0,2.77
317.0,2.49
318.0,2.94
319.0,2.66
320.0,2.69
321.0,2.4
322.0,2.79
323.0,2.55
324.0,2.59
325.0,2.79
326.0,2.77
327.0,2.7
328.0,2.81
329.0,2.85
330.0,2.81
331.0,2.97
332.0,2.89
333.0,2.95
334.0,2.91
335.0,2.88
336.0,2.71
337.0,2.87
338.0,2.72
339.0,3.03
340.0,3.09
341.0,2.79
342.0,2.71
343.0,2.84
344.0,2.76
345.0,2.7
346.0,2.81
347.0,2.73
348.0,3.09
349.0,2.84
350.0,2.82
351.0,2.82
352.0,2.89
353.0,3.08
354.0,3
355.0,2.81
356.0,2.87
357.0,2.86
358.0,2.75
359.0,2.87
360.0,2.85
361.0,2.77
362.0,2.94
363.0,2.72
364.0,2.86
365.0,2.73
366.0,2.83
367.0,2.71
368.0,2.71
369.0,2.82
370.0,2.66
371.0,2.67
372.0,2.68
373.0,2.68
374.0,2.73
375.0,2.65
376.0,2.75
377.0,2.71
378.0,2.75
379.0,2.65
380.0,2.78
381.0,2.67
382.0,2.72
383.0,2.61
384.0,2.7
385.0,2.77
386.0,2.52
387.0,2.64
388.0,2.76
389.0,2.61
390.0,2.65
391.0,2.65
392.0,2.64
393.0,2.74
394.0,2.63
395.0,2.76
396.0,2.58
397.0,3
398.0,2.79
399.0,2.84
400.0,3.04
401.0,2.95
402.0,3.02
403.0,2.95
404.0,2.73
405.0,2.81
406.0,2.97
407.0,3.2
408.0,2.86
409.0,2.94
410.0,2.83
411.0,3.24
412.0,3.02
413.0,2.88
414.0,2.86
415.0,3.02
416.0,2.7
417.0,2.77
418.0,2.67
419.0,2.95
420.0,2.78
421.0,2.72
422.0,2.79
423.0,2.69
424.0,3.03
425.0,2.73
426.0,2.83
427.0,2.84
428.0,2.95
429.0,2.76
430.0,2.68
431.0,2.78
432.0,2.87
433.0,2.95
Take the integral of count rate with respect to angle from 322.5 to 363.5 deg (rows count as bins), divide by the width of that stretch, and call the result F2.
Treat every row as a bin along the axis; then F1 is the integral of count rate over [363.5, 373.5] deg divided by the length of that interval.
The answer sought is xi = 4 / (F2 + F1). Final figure 0.718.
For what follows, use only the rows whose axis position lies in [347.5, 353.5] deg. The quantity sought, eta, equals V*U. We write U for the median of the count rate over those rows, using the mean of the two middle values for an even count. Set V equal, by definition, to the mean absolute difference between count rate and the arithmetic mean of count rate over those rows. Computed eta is 0.31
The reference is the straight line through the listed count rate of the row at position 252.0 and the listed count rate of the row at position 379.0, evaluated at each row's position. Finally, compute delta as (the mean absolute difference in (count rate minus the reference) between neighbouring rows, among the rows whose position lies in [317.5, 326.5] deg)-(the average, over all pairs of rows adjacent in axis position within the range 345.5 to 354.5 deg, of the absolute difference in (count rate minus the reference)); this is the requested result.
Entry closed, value 0.05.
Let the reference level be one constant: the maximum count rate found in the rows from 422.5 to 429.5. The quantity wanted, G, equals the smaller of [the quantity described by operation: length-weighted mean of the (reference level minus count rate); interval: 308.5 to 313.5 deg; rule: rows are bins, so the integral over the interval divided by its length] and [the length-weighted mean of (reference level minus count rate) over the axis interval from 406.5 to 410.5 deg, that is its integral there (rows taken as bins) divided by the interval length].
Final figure 0.07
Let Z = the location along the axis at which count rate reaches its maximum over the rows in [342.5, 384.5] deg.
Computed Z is 348.0 deg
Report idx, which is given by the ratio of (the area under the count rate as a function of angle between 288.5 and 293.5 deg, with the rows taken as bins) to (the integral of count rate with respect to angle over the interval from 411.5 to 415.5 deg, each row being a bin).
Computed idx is 1.29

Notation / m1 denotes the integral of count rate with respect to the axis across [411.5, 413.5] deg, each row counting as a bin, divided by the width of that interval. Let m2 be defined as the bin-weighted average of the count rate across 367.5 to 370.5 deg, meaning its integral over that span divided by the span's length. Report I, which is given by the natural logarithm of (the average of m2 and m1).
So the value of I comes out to 1.04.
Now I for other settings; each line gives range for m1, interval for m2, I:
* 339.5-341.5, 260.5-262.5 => 1.09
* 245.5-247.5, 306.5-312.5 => 1.08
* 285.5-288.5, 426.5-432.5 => 1.08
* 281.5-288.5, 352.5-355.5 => 1.11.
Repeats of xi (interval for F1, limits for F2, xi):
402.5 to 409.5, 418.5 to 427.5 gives 0.697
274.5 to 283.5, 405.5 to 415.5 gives 0.662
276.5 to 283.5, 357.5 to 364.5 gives 0.680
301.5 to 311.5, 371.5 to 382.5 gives 0.714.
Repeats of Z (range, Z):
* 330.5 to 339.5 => 339.0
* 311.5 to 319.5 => 318.0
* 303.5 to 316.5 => 305.0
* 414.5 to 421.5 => 415.0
